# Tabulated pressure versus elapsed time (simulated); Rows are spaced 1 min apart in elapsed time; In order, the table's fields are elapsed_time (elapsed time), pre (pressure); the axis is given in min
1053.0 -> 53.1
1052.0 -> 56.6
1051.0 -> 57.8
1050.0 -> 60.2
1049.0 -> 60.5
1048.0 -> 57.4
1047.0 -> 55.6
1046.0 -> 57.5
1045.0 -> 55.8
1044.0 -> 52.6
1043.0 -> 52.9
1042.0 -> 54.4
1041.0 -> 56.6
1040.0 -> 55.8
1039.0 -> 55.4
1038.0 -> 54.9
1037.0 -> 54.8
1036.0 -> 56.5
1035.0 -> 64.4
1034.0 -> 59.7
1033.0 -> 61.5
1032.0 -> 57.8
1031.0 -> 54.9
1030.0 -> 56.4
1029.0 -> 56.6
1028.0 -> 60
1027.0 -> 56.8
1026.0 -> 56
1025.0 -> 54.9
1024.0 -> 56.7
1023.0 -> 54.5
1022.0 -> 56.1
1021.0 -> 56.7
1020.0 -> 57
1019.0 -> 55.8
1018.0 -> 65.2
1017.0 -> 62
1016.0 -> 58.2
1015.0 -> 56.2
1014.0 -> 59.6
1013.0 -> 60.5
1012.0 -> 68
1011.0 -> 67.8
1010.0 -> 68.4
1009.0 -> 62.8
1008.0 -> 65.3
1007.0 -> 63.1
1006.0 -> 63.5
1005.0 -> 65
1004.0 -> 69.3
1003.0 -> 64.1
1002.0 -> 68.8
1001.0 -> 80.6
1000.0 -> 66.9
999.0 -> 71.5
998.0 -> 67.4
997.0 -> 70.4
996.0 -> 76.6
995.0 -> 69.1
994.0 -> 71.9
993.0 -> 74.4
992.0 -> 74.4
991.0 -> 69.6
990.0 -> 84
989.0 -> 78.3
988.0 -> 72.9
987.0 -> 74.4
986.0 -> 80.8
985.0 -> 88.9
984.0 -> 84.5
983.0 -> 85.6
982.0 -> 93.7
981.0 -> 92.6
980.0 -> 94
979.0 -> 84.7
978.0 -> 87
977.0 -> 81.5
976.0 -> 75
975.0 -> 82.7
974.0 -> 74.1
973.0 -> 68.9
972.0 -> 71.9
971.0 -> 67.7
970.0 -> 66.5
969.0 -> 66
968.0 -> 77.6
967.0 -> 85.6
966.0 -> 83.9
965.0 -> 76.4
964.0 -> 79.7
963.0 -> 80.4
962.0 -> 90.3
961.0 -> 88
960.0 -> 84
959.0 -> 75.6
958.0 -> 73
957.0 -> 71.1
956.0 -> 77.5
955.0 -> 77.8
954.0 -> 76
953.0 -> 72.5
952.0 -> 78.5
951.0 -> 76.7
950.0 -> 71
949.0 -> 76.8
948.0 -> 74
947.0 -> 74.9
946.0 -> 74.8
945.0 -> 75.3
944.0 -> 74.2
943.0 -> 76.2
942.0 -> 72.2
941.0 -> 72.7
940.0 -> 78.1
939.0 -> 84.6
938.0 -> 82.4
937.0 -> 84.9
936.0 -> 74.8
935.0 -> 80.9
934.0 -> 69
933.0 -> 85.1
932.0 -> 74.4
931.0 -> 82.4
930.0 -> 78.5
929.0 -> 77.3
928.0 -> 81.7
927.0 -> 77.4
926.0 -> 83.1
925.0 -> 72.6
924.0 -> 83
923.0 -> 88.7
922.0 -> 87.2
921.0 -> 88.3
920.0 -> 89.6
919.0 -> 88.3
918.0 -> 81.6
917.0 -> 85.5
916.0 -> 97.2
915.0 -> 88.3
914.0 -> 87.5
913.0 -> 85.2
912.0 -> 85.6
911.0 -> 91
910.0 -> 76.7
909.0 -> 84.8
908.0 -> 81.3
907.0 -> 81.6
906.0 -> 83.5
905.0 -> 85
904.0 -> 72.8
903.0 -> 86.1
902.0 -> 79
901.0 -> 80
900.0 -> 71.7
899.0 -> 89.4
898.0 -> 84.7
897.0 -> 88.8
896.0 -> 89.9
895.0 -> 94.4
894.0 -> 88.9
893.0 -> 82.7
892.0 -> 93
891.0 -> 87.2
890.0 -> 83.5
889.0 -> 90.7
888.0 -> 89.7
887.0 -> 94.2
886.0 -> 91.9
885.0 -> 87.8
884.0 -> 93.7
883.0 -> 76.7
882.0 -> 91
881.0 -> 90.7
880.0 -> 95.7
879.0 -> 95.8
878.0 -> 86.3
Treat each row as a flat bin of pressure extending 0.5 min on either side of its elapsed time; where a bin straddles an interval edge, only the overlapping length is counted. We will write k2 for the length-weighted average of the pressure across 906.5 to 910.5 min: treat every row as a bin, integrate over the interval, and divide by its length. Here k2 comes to 81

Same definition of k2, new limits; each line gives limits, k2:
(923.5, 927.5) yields 79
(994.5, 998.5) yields 71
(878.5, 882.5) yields 93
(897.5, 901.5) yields 81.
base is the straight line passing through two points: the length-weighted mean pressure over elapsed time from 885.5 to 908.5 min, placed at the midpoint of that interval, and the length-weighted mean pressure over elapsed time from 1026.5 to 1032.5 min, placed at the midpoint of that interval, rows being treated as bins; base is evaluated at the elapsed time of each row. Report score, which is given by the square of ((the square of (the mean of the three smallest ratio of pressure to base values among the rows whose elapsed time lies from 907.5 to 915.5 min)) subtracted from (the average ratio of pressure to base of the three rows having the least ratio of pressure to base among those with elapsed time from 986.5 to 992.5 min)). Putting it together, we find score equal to 0.022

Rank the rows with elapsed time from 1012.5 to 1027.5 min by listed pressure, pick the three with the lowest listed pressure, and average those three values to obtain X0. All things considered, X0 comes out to 55.1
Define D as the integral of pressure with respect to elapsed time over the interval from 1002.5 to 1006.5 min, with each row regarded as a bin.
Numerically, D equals 262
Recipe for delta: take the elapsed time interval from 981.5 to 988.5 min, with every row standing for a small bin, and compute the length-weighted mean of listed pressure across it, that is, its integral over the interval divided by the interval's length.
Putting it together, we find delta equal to 83.0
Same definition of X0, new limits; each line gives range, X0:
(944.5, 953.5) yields 72.5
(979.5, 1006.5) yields 64.2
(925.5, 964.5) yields 70.4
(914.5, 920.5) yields 85.1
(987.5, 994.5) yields 71.5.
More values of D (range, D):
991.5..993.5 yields 149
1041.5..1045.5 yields 216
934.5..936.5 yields 156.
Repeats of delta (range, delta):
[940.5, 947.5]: 74.3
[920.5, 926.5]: 83.8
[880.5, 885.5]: 88.0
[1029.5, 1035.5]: 59.1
